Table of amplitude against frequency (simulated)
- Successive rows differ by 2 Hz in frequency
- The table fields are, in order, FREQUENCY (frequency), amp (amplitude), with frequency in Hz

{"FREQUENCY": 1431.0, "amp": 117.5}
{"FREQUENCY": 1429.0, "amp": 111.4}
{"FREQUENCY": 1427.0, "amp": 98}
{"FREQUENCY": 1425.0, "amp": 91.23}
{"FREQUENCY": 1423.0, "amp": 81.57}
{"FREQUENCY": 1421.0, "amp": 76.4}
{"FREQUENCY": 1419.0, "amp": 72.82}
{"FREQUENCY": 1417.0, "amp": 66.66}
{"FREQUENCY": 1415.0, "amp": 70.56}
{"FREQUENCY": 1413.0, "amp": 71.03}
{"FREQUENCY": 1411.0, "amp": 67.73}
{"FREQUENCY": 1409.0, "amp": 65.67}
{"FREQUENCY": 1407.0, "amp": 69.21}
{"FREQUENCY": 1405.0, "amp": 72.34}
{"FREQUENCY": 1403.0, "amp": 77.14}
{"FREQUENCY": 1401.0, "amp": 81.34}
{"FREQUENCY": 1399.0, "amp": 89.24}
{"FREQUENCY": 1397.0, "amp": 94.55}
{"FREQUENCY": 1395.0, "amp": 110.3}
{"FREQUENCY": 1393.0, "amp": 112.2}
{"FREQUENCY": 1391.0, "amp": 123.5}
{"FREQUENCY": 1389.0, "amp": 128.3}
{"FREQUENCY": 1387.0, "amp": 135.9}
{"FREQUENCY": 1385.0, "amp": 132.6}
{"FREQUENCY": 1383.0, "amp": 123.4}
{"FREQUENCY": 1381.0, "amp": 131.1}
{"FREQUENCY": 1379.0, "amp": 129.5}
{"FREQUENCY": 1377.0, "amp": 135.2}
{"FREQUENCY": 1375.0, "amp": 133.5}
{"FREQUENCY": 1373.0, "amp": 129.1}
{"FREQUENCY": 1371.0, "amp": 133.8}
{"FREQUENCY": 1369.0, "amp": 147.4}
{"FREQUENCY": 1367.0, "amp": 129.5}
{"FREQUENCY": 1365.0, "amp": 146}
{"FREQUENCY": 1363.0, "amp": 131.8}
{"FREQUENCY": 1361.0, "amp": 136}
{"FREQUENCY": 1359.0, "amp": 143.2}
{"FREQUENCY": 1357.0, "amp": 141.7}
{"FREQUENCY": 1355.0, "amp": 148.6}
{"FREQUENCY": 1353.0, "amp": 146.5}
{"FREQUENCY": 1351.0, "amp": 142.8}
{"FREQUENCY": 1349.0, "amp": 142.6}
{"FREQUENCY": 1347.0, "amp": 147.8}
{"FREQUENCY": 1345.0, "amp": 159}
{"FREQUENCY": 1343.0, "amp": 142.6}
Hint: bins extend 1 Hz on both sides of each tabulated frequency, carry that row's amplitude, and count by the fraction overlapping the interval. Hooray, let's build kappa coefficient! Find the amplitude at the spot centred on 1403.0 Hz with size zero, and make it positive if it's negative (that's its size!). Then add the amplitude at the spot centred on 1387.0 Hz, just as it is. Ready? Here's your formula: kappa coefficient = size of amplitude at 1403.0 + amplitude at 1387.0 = 213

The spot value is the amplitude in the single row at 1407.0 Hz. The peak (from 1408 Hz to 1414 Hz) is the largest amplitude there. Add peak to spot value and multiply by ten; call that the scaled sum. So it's 1402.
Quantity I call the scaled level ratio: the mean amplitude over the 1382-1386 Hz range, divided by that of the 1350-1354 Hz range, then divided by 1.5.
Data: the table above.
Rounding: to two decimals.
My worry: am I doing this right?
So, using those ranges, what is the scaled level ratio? 0.59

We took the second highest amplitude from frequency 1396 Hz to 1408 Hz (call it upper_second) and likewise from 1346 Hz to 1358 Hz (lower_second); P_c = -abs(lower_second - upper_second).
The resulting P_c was -59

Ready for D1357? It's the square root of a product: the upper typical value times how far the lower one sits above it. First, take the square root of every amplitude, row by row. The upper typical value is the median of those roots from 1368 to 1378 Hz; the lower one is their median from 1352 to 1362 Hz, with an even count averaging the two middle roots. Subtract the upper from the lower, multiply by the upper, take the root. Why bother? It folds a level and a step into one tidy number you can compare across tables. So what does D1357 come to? 2.1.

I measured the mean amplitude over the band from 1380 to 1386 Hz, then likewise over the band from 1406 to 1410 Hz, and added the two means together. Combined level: 196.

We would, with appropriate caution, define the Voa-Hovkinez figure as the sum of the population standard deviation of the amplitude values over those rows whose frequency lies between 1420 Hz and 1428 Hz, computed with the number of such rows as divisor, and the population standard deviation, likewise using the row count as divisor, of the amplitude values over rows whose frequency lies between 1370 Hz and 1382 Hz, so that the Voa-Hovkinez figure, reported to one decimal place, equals 10.7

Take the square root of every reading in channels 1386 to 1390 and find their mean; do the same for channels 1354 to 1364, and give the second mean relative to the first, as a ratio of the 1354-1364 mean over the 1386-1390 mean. 1.0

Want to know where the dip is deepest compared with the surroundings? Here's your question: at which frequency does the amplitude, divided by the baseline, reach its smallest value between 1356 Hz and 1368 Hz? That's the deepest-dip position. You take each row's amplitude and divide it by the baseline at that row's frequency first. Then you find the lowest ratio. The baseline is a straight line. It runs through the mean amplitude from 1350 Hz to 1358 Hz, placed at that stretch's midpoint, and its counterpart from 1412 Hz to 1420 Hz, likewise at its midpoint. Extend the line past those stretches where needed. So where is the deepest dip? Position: 1363.0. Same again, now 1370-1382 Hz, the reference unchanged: 1373.0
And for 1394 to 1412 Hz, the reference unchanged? 1409.0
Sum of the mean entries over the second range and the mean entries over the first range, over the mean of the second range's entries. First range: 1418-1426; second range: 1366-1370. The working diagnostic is 1.58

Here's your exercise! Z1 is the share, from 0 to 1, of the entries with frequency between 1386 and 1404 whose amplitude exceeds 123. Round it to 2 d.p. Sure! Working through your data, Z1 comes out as 0.33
